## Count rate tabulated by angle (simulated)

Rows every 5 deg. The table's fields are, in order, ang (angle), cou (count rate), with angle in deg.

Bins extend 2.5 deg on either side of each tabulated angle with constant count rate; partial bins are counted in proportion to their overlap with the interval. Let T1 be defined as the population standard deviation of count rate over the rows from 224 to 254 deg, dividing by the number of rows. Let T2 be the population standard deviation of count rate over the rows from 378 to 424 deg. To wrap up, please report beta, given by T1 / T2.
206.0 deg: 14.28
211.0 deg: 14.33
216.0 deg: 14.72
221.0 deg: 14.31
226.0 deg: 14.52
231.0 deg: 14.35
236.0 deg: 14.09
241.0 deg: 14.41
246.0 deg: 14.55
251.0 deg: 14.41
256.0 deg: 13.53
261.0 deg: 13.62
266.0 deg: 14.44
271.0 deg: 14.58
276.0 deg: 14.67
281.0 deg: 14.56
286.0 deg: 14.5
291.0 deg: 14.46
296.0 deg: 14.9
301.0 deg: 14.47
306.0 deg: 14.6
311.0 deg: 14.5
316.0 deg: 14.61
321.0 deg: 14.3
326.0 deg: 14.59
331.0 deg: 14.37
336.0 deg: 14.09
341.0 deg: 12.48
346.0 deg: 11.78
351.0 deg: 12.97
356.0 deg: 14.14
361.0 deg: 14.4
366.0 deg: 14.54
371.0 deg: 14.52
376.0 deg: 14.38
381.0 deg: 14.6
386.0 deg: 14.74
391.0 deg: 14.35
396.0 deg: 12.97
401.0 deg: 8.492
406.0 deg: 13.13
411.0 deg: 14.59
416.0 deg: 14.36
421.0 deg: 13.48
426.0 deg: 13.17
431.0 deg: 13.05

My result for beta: 0.1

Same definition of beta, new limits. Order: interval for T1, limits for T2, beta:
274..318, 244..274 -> 0.3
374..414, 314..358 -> 2.0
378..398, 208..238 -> 3.6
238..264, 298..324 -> 3.9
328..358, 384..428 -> 0.5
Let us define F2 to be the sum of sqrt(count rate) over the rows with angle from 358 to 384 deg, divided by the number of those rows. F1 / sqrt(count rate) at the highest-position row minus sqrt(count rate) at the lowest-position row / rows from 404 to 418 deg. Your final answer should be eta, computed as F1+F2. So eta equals 3.97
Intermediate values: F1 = 0.17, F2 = 3.81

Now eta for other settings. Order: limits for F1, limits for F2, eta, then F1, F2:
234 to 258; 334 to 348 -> 3.50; -0.08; 3.57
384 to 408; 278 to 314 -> 3.60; -0.22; 3.82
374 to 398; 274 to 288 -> 3.63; -0.19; 3.82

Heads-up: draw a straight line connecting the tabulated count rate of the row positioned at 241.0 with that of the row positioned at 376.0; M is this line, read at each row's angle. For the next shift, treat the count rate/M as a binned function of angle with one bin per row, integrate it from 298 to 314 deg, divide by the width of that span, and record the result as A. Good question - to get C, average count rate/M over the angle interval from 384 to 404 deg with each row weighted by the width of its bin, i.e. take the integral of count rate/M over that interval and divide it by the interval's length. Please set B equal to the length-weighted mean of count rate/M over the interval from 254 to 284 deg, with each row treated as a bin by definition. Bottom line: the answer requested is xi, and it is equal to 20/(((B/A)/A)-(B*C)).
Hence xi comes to 194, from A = 1.01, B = 0.99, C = 0.88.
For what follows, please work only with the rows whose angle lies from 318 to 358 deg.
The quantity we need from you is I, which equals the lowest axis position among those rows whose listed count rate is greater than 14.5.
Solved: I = 326.0 deg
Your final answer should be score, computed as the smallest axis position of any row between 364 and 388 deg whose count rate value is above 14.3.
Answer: 366.0 deg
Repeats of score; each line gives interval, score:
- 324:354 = 326.0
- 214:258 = 216.0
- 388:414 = 391.0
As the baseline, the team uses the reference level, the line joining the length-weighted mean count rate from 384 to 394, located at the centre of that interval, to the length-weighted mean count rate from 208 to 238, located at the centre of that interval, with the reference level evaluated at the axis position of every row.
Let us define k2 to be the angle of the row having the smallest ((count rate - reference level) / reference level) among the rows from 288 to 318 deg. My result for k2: 291.0 deg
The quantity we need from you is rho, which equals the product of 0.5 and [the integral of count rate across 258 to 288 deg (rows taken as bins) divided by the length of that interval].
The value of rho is 7.19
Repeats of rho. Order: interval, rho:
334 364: 6.66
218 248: 7.19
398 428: 6.43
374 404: 6.62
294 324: 7.28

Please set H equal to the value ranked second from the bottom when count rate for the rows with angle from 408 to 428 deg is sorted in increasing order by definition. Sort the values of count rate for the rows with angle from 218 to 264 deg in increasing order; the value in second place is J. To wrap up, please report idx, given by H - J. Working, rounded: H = 13.48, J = 13.62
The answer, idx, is -0.1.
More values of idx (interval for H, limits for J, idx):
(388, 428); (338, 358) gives 0.5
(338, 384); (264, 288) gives -2.0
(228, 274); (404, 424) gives 0.1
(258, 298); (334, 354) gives 2.0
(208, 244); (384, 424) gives 1.3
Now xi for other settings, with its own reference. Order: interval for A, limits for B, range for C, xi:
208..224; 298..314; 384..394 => -1926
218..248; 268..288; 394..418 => 160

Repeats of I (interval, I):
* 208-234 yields 216.0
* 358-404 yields 366.0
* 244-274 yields 246.0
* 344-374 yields 366.0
